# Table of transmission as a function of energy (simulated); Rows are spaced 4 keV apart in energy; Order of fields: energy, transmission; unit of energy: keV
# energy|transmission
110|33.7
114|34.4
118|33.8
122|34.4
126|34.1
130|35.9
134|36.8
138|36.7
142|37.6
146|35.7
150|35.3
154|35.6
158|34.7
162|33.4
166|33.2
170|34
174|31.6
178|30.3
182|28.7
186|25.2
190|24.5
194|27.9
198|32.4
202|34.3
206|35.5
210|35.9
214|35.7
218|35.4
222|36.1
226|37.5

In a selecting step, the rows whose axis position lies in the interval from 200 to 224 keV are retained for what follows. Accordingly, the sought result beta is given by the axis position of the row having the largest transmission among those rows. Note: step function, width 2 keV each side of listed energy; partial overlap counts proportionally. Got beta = 222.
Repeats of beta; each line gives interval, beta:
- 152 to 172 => 154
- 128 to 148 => 142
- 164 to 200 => 170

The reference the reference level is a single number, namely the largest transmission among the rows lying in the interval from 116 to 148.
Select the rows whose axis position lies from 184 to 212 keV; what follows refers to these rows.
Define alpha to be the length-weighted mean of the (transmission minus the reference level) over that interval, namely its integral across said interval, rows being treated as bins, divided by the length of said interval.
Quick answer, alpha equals -6.8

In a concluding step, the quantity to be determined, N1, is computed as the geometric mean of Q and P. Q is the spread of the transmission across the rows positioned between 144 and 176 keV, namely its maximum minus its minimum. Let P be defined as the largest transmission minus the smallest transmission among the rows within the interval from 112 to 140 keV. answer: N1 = 3.5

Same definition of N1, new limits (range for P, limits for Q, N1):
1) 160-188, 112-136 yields 5.1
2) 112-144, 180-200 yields 5.5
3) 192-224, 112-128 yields 2.2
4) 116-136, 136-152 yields 2.6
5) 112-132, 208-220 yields 1.0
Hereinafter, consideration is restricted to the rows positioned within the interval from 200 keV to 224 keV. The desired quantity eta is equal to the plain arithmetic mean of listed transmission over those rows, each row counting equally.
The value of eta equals 35.5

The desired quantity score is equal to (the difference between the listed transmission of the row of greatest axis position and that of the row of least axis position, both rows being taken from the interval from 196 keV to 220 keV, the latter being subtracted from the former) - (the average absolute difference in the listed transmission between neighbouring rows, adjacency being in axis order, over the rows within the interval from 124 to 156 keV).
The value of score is 2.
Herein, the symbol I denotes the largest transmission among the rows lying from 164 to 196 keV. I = 34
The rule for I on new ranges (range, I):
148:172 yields 35.6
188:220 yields 35.9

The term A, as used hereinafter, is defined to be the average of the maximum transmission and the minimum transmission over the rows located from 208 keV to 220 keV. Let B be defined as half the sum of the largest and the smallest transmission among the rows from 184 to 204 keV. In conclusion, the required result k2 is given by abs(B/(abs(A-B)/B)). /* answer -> 138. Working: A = 36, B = 29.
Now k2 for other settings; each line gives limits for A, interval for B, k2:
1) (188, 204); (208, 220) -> 203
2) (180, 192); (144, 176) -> 161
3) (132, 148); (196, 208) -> 427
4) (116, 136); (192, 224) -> 310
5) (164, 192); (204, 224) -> 197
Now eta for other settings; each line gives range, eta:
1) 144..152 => 35.5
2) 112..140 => 35.2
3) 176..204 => 29.0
